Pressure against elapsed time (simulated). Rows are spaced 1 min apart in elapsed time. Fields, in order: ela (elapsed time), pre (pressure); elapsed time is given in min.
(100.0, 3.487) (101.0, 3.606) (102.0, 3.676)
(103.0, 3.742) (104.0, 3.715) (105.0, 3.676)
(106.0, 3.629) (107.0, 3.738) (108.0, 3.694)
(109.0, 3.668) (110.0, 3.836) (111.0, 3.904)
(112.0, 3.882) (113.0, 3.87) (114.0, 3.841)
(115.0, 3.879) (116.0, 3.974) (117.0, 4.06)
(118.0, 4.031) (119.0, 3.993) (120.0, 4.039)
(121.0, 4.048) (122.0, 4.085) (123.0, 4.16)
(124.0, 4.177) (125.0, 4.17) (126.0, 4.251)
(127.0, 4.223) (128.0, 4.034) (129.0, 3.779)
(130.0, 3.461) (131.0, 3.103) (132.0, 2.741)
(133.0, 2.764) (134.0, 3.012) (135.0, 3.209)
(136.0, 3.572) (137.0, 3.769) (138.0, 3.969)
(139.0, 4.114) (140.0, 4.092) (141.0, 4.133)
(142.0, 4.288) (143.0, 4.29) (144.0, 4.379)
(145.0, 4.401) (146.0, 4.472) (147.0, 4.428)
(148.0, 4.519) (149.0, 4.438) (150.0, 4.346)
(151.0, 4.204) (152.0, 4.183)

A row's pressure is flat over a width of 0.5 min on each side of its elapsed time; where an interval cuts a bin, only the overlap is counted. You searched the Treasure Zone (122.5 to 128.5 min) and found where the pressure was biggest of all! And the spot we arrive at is 126.0 min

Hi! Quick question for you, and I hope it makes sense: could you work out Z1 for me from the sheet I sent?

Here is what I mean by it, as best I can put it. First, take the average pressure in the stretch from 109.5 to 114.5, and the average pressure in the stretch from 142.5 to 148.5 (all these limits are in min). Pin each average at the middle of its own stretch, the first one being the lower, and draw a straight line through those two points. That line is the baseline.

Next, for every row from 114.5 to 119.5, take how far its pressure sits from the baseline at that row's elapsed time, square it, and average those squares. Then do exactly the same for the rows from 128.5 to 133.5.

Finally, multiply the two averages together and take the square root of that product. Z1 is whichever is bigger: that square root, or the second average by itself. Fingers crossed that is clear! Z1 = 1.2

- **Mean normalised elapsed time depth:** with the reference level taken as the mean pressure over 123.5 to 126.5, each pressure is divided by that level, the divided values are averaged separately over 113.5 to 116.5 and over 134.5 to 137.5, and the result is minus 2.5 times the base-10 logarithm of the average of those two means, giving 0.14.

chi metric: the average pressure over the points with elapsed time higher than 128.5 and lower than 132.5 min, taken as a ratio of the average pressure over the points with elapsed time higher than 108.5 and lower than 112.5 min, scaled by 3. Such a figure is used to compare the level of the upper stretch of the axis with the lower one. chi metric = 2.6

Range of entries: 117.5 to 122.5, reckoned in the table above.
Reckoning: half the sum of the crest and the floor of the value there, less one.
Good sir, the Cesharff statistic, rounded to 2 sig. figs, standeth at 3.0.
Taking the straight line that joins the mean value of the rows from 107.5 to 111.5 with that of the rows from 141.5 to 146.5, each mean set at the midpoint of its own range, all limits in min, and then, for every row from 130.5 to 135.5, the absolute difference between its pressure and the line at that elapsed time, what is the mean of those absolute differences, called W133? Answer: 1.21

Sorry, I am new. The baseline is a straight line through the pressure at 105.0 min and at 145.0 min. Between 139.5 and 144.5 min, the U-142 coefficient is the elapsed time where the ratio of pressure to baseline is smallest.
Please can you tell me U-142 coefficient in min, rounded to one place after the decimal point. 140.0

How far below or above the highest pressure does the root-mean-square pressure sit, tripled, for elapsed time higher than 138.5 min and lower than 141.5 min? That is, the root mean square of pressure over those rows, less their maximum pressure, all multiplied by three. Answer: -0.06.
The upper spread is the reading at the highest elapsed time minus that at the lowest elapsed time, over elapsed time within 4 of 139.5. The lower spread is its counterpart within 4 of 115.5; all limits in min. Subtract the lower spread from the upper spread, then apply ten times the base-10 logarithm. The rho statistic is -2.2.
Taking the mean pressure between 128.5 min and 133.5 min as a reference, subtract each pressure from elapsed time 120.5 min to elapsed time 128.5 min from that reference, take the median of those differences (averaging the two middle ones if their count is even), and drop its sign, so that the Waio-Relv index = 1.0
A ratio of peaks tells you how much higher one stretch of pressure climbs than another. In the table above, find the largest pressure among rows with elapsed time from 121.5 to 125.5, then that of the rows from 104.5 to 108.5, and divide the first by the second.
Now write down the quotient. 1.12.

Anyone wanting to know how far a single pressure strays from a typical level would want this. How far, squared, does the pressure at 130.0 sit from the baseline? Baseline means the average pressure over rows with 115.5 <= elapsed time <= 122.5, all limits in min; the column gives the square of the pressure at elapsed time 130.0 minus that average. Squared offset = 0.33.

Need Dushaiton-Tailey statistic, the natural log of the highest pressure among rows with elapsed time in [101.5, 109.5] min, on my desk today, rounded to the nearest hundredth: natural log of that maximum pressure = 1.32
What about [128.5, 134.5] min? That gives 1.33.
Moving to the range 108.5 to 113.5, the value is 1.36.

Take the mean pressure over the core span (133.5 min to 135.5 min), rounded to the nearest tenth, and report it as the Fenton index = 3.1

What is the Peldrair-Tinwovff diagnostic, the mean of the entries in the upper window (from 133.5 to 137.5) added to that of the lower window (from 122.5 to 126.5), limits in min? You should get 7.6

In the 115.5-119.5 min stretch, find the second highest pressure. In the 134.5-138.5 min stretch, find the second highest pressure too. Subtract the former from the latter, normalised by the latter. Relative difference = -0.07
